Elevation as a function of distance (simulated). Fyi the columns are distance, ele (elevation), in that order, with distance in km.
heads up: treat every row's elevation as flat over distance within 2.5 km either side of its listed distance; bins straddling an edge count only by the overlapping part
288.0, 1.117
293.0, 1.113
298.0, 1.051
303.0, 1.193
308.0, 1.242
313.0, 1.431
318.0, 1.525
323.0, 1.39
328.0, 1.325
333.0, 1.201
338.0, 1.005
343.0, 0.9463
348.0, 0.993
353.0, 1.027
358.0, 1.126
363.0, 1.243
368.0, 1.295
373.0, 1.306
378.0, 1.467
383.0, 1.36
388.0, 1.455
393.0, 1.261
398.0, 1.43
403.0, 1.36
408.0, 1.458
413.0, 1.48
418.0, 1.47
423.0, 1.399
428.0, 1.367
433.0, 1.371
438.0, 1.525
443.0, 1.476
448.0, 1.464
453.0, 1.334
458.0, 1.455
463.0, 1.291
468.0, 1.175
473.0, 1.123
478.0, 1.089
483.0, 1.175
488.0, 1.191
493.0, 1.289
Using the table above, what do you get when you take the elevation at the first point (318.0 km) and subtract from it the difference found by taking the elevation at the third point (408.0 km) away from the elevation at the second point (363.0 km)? 1.74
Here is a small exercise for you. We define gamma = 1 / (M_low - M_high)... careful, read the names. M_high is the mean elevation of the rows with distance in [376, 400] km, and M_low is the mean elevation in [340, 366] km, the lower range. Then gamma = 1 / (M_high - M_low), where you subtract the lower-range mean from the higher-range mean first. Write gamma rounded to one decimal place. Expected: 3.1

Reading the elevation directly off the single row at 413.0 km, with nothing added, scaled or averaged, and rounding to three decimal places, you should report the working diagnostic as 1.480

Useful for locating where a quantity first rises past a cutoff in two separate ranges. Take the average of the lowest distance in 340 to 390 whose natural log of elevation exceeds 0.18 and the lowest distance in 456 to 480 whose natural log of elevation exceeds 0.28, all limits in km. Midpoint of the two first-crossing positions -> 410.5 km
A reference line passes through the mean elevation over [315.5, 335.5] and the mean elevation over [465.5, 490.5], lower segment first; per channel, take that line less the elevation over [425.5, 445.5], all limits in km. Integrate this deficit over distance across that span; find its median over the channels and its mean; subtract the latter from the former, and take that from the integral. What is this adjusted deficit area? -5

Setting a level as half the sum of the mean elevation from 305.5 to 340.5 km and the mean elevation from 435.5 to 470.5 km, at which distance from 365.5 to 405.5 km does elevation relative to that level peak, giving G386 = 378.0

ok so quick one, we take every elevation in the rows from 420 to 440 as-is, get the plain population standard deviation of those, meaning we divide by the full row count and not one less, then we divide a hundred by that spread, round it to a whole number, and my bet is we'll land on 1553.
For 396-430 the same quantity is 2204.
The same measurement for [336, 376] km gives 734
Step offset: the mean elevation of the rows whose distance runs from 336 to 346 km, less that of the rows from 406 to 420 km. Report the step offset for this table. -0.49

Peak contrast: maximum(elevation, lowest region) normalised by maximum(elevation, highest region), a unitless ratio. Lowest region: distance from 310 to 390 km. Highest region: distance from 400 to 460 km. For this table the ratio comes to 1.00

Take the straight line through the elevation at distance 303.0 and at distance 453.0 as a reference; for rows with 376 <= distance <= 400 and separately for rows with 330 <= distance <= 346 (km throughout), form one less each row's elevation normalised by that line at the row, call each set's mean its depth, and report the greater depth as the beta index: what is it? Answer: 0.14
